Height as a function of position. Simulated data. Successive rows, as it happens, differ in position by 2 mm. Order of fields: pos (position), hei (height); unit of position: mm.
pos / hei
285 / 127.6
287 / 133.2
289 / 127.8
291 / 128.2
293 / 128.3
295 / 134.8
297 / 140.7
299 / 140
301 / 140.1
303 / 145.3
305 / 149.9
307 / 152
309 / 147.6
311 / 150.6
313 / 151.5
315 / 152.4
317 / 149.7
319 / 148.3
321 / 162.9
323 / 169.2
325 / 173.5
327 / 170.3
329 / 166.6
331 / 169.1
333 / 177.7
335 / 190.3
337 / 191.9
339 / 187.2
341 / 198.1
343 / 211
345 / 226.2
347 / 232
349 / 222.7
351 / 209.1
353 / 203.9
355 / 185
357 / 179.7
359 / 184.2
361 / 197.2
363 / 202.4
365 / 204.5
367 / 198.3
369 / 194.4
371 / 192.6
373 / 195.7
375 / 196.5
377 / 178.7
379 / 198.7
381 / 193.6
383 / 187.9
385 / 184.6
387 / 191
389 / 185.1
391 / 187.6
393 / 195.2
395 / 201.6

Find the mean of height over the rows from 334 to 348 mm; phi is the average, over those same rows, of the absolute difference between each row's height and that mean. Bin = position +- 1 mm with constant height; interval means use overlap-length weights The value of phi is 15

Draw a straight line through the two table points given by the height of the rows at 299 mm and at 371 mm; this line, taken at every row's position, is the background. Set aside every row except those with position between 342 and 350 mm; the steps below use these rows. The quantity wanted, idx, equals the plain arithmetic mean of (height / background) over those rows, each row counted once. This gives 1.28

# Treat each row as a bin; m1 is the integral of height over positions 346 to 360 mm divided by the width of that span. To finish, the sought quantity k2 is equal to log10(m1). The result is 2.31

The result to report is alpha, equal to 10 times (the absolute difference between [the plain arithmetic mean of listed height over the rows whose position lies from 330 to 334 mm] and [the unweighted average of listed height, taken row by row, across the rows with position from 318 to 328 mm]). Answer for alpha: 86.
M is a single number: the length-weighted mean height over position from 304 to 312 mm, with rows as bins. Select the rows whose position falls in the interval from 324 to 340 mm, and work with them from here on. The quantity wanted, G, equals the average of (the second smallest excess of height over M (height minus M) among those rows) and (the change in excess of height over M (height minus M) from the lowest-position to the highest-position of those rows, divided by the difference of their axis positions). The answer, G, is 10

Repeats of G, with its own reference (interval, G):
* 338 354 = 25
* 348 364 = 16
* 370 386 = 17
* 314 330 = 0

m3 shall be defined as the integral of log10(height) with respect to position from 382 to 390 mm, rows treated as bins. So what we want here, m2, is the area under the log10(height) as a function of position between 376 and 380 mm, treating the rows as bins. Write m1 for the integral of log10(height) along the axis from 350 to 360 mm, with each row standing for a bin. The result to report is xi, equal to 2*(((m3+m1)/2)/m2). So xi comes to 4.5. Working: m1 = 23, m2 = 9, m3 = 18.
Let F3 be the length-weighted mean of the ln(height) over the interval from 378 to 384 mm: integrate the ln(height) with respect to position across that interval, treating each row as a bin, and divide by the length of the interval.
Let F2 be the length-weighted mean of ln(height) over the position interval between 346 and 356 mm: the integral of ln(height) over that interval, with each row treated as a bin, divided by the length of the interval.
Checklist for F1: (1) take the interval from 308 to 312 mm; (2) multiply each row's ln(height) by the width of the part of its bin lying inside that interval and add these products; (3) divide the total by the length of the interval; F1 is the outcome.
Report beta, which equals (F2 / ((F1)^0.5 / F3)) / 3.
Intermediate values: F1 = 5.0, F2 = 5.35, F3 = 5.26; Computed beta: 4.19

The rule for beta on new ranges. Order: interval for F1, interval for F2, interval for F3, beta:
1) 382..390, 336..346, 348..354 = 4.14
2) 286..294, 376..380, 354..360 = 4.13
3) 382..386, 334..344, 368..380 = 4.05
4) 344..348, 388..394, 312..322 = 3.77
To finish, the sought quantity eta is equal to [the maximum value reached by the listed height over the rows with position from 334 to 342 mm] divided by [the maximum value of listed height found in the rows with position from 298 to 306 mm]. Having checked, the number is 1.32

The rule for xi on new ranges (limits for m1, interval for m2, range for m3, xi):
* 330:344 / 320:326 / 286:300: 4.6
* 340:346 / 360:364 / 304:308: 2.5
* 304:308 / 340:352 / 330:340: 1.1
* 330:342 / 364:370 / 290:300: 3.5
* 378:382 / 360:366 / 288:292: 1.3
